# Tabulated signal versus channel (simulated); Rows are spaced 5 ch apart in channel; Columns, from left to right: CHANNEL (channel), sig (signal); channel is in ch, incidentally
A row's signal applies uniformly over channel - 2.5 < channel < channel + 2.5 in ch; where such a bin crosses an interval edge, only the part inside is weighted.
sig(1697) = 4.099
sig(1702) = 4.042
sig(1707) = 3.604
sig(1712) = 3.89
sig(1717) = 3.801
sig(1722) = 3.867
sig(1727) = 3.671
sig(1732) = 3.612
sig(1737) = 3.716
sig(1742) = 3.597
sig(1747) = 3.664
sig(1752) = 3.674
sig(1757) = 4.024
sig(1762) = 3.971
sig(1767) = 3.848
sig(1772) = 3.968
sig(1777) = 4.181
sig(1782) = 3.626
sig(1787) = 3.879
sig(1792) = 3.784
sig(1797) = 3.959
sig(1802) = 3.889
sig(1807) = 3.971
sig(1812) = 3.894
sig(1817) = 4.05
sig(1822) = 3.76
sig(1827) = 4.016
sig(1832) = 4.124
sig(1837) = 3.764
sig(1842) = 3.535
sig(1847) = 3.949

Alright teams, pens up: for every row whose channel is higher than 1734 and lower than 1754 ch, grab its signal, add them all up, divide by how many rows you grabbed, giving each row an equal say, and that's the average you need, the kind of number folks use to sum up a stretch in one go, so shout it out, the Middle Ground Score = 3.66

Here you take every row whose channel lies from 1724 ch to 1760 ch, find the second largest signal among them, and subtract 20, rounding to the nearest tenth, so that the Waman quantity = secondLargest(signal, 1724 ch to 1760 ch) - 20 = -16.3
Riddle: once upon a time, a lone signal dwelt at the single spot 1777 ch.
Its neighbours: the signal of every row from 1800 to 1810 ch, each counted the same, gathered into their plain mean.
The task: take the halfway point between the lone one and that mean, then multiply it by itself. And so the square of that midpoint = 16.4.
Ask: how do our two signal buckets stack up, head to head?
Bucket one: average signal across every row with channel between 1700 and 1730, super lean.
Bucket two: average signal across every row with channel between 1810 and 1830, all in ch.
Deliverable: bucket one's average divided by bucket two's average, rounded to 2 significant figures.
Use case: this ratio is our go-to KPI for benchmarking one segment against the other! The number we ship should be 0.97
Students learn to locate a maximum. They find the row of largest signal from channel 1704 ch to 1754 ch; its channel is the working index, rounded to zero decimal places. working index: 1712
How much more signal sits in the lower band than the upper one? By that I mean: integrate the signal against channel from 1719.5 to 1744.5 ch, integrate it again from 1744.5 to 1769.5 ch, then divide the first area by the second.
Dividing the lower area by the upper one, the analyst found 0.963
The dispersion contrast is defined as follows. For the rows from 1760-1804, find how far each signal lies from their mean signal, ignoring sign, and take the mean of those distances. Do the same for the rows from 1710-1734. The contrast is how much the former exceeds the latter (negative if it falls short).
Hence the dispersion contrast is 0.00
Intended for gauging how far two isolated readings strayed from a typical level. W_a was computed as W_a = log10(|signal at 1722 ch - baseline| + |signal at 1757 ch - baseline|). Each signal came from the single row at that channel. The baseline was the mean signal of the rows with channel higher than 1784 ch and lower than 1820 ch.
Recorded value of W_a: -0.80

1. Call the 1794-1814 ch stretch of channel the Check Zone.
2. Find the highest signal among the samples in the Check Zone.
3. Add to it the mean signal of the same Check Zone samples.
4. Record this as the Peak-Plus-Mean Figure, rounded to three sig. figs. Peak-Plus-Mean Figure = 7.90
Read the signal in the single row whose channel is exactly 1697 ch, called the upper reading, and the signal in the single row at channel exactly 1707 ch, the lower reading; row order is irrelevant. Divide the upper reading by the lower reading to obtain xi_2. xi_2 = 1.14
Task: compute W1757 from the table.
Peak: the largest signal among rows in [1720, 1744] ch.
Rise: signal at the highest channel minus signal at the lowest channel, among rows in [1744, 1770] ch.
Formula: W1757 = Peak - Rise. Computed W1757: 3.68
